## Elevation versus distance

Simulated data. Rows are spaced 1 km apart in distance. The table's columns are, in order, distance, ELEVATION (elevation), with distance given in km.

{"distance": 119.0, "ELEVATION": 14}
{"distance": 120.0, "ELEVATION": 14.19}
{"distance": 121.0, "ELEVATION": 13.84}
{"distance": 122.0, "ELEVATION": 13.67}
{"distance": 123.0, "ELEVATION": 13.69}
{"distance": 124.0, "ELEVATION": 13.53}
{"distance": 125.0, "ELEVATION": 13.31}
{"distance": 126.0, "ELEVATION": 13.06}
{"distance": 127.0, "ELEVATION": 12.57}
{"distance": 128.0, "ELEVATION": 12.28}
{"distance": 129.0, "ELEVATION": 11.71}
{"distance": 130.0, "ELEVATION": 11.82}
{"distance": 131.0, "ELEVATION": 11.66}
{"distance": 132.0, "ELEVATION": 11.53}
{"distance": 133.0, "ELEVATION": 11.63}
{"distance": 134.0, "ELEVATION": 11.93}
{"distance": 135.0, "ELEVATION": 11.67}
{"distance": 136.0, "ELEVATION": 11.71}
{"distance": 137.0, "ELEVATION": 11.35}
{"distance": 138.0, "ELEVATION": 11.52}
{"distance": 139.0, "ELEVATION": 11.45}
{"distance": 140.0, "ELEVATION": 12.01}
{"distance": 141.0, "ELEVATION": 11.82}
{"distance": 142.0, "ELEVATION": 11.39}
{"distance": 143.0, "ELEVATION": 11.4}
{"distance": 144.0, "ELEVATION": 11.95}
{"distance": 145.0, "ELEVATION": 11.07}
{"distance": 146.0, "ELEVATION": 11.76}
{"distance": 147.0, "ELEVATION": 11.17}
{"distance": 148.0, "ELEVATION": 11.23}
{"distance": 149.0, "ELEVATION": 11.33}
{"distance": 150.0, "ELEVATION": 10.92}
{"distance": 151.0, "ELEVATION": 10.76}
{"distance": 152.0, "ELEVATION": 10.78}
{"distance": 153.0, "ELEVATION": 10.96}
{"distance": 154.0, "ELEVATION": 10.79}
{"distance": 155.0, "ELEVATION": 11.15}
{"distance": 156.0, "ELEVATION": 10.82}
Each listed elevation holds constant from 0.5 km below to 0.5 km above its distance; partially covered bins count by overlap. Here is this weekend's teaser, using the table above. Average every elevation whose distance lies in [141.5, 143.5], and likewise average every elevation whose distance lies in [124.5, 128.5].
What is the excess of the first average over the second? -1.4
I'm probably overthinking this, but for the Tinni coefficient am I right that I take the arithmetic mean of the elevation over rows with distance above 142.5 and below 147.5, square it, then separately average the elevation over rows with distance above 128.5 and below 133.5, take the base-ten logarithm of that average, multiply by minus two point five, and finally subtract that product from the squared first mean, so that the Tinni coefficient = 134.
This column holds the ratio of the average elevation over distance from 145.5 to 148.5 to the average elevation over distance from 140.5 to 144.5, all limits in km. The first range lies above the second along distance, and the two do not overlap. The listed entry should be 0.98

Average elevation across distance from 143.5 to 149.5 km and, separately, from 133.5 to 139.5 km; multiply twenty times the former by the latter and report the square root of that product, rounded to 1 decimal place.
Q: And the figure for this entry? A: 51.5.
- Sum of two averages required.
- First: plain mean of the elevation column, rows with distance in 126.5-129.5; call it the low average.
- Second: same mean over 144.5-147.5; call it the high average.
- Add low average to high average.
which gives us 23.5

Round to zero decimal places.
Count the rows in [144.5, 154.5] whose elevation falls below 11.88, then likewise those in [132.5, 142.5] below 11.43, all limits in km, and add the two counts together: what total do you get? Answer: 12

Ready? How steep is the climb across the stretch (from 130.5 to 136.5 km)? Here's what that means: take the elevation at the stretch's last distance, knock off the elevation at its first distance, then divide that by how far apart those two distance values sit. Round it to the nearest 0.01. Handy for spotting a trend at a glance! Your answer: 0.01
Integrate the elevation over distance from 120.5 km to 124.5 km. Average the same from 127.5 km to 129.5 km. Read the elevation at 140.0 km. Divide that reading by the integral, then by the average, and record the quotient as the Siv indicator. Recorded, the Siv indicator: 0.018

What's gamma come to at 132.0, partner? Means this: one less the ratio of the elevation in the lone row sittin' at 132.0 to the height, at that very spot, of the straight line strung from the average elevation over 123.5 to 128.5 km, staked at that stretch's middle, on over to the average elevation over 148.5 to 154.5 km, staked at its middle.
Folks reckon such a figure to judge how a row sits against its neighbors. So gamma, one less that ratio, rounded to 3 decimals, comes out 0.076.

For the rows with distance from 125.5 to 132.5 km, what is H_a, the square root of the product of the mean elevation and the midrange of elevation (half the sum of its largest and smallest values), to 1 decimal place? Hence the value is 12.2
